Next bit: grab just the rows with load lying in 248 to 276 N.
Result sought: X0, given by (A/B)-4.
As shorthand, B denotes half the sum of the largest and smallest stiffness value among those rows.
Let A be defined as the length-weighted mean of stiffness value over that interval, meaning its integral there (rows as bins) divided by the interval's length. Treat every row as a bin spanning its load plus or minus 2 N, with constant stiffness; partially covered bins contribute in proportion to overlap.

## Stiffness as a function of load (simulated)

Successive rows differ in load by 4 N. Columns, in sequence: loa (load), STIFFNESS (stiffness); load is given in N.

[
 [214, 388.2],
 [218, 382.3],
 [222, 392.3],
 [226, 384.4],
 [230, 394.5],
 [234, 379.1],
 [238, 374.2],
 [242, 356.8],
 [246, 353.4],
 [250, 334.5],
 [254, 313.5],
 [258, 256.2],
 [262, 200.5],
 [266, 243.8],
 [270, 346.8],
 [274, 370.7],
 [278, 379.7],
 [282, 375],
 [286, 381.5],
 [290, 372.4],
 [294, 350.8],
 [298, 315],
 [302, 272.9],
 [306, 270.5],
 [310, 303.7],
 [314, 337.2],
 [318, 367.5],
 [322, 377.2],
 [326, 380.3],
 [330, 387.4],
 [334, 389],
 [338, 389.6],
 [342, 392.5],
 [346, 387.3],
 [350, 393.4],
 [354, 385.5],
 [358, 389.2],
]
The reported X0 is -2.97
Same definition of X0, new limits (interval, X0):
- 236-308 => -2.88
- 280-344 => -2.93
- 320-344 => -3.00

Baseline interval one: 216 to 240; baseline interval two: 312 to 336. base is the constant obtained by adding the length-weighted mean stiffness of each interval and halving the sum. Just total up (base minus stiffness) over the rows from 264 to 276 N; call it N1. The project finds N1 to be 175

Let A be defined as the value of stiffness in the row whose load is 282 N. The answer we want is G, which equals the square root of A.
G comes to 19.4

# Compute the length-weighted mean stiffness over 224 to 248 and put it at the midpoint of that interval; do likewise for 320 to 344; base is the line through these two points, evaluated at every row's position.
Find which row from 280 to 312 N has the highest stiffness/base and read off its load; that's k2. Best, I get 286 N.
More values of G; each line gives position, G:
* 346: 19.7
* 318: 19.2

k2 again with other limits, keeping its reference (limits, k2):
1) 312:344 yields 342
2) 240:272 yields 242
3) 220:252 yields 230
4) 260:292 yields 286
